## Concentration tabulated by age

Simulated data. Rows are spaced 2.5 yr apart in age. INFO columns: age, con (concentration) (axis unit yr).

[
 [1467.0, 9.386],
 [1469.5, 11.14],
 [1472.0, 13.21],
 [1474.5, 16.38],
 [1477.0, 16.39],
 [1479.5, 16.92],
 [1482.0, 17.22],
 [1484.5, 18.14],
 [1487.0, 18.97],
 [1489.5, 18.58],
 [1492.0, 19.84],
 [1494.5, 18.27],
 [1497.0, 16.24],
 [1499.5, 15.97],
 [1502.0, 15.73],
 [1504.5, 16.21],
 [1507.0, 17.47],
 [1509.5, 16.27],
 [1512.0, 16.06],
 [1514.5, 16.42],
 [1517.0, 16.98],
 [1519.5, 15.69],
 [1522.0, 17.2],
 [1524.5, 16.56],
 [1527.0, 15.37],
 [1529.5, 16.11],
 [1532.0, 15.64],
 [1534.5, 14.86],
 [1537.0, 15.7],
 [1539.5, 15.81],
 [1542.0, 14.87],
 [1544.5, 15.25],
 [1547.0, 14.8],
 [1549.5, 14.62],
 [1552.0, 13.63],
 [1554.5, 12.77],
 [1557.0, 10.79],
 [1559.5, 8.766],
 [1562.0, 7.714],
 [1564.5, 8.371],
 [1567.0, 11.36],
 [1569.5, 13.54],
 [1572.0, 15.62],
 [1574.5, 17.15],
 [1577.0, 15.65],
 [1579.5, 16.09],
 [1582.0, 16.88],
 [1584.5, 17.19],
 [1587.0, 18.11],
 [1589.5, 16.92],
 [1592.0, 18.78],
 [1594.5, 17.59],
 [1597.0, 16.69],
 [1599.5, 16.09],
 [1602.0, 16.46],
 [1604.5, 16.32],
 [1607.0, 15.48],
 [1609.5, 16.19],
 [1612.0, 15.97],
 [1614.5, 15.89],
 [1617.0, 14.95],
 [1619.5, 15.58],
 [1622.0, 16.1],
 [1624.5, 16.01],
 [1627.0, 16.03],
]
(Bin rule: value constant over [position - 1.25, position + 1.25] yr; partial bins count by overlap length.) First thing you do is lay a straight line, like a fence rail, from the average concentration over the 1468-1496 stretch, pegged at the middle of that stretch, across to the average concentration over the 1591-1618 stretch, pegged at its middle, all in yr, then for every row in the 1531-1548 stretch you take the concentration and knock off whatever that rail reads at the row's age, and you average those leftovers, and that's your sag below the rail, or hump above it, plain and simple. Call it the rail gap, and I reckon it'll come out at -1.3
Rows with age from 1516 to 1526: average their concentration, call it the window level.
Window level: 16.6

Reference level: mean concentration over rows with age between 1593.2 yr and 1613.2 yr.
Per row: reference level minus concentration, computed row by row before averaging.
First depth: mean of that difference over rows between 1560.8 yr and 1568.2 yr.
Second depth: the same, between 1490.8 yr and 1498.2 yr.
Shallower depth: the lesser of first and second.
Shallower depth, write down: -1.8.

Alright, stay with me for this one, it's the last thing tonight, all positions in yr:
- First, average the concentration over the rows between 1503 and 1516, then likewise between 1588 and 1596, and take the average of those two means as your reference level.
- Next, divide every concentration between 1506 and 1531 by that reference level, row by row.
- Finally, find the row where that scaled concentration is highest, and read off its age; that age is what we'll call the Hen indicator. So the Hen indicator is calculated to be 1507.0 yr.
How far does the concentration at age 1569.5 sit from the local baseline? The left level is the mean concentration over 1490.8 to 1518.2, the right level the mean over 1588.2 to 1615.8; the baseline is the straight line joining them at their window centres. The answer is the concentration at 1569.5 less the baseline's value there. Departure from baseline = -3.1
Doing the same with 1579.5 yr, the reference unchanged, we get -0.6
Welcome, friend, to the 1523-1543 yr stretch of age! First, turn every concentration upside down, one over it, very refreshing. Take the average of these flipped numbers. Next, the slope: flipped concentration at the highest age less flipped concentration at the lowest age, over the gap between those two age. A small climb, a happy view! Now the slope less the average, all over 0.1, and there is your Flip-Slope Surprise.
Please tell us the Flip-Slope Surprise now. -0.64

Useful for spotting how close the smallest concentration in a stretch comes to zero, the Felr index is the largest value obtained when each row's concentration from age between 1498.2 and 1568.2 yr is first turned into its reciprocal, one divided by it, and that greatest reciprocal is 0.130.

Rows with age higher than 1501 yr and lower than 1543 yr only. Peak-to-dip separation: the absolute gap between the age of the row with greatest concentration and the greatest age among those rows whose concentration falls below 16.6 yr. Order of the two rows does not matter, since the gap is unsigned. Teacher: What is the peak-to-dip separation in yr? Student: 35.0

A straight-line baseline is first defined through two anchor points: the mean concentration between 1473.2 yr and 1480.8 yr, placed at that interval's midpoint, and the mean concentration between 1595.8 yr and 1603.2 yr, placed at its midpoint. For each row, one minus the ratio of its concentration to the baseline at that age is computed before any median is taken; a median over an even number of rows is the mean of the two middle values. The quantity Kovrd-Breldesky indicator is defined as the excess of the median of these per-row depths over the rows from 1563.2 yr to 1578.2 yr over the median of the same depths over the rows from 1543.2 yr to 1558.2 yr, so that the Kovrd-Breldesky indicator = -0.03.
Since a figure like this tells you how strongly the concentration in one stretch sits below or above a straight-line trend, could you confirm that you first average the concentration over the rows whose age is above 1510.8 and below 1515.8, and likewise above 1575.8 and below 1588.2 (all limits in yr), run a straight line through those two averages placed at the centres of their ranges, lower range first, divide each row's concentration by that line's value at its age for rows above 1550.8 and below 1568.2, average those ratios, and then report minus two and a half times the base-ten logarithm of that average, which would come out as 0.50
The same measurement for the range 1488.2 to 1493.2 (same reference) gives -0.19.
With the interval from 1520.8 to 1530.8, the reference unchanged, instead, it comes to 0.00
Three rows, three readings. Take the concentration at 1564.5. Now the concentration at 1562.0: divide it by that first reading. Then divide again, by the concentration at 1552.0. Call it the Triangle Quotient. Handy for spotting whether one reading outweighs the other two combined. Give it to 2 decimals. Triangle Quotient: 0.07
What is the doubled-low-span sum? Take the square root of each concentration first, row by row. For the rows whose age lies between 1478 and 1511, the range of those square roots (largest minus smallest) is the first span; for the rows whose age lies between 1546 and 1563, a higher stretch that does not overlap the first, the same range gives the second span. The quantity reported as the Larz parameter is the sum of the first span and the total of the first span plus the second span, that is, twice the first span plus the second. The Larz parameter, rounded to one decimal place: 2.0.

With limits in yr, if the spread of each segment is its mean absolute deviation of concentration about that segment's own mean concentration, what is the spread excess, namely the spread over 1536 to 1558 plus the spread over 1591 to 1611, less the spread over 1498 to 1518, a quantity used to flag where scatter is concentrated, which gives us 1.6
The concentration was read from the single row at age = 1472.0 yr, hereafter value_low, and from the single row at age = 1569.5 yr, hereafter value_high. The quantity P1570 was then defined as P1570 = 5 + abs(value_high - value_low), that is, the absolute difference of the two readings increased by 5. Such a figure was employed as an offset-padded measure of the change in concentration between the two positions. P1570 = 5.3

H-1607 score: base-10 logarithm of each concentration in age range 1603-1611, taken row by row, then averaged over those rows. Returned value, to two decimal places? 1.20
